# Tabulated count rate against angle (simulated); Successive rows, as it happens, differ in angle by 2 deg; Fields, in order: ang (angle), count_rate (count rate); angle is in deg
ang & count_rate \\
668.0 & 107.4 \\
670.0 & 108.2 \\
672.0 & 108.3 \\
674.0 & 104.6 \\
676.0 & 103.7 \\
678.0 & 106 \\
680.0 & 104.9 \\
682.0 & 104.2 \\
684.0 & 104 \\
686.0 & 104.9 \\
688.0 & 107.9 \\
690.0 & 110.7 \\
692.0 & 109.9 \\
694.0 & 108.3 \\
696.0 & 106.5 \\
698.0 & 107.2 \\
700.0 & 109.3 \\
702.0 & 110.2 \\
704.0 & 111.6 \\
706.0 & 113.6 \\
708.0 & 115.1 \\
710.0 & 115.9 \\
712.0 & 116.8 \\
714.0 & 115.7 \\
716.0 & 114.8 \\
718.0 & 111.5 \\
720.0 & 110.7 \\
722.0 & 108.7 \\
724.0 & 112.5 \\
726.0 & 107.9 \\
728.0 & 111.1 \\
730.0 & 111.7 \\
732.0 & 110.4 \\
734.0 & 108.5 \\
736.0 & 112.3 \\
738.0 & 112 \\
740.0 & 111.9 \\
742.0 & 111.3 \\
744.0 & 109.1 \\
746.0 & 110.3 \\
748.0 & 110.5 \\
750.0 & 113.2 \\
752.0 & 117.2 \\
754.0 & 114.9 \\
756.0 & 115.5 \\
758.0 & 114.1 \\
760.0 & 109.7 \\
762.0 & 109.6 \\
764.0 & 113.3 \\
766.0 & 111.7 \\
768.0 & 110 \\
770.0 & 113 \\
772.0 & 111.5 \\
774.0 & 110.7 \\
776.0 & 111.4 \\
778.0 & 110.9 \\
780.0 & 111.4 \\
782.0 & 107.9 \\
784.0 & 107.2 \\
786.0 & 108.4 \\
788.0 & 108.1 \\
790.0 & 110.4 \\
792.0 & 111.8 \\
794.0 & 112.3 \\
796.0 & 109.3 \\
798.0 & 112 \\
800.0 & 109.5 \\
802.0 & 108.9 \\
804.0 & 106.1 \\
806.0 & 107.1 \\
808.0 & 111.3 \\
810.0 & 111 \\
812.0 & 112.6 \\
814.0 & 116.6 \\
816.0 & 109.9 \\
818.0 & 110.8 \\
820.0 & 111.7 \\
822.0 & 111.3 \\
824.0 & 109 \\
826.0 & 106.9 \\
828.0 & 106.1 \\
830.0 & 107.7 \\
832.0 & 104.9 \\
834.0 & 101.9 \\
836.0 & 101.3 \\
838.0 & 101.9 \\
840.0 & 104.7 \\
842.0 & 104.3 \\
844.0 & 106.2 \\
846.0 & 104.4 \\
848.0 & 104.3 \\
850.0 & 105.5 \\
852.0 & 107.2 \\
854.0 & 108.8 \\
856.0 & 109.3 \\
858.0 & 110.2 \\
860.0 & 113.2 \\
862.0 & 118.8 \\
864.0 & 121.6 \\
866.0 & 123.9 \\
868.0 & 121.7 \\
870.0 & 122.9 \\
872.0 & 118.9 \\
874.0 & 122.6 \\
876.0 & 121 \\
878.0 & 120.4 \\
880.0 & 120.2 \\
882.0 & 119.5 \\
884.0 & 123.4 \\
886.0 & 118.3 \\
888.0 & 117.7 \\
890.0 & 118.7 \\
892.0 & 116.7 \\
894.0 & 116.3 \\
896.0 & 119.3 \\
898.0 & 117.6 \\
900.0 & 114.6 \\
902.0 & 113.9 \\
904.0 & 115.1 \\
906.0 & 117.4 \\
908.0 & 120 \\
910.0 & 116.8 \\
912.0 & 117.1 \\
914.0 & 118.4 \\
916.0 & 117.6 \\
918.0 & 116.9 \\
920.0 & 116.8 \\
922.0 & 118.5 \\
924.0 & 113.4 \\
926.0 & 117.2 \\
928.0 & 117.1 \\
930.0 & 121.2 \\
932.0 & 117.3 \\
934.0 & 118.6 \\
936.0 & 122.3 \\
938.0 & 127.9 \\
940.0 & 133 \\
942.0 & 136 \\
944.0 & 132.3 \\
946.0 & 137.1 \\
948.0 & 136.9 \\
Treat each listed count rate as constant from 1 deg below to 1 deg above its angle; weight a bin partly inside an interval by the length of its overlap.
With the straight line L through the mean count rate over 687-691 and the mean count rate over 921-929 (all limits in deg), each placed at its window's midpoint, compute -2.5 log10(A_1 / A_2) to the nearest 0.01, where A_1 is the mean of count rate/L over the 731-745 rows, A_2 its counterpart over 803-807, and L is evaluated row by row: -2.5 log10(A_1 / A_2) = -0.06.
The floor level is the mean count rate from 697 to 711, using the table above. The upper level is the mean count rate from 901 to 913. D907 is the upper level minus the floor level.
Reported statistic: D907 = 5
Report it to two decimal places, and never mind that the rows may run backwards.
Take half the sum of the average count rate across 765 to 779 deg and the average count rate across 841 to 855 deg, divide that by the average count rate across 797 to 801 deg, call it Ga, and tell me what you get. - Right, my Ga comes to 0.98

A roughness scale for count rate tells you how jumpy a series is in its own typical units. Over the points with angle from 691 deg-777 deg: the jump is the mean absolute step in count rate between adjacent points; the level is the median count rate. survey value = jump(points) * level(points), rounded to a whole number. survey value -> 197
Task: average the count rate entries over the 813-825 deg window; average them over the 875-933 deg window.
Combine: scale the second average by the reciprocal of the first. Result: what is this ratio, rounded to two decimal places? 1.06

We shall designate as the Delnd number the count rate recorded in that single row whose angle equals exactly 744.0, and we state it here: 109.1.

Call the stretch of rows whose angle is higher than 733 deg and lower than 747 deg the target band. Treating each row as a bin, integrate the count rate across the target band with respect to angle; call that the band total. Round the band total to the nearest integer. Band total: 1551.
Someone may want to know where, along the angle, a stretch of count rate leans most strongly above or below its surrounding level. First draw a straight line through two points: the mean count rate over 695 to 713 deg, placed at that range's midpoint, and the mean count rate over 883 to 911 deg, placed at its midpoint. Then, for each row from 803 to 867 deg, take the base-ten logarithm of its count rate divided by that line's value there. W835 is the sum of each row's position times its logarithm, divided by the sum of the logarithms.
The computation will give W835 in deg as 833.6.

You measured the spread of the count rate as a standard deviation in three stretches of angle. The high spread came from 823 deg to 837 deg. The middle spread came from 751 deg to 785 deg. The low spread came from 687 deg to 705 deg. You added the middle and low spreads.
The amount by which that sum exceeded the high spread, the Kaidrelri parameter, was 1.5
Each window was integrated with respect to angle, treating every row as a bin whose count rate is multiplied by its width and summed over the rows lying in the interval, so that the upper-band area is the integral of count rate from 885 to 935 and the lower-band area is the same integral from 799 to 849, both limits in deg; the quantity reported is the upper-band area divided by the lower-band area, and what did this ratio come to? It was 1.09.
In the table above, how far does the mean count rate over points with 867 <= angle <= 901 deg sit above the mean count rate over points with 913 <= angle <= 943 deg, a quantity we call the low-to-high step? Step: -1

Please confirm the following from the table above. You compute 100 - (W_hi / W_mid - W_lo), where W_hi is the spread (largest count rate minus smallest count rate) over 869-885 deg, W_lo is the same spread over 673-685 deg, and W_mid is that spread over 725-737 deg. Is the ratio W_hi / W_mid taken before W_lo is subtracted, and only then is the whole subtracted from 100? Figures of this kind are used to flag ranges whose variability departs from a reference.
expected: 101.3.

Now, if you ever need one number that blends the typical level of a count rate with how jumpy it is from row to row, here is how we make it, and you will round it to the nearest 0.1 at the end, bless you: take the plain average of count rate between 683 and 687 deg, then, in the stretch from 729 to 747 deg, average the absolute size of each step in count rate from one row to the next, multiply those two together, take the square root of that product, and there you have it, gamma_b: 12.2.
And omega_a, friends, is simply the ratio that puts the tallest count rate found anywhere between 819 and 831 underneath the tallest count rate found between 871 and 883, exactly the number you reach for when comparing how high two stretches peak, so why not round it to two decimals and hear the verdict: 1.10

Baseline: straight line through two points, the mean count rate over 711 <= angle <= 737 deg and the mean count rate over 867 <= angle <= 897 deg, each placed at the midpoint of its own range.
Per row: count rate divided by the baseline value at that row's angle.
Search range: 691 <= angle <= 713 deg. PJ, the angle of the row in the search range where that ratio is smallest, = 696.0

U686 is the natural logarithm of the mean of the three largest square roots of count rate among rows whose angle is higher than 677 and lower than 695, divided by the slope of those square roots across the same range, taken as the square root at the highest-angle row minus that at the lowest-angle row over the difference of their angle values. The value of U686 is 7.3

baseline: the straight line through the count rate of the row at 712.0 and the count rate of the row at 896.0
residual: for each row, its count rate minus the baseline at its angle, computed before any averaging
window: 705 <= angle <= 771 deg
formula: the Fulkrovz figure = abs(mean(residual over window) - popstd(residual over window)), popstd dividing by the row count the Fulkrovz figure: 7.4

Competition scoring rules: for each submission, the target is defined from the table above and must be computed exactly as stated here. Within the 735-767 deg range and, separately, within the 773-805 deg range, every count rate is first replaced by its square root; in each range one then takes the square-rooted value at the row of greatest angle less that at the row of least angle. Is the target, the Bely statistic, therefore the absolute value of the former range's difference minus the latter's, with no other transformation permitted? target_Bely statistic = 0.2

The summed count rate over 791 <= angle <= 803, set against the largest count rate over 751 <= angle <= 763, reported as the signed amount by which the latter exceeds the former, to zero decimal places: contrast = -547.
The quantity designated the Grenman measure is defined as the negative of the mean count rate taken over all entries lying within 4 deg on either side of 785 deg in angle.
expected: -108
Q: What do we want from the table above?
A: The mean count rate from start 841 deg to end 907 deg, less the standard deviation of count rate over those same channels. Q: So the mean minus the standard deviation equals 109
